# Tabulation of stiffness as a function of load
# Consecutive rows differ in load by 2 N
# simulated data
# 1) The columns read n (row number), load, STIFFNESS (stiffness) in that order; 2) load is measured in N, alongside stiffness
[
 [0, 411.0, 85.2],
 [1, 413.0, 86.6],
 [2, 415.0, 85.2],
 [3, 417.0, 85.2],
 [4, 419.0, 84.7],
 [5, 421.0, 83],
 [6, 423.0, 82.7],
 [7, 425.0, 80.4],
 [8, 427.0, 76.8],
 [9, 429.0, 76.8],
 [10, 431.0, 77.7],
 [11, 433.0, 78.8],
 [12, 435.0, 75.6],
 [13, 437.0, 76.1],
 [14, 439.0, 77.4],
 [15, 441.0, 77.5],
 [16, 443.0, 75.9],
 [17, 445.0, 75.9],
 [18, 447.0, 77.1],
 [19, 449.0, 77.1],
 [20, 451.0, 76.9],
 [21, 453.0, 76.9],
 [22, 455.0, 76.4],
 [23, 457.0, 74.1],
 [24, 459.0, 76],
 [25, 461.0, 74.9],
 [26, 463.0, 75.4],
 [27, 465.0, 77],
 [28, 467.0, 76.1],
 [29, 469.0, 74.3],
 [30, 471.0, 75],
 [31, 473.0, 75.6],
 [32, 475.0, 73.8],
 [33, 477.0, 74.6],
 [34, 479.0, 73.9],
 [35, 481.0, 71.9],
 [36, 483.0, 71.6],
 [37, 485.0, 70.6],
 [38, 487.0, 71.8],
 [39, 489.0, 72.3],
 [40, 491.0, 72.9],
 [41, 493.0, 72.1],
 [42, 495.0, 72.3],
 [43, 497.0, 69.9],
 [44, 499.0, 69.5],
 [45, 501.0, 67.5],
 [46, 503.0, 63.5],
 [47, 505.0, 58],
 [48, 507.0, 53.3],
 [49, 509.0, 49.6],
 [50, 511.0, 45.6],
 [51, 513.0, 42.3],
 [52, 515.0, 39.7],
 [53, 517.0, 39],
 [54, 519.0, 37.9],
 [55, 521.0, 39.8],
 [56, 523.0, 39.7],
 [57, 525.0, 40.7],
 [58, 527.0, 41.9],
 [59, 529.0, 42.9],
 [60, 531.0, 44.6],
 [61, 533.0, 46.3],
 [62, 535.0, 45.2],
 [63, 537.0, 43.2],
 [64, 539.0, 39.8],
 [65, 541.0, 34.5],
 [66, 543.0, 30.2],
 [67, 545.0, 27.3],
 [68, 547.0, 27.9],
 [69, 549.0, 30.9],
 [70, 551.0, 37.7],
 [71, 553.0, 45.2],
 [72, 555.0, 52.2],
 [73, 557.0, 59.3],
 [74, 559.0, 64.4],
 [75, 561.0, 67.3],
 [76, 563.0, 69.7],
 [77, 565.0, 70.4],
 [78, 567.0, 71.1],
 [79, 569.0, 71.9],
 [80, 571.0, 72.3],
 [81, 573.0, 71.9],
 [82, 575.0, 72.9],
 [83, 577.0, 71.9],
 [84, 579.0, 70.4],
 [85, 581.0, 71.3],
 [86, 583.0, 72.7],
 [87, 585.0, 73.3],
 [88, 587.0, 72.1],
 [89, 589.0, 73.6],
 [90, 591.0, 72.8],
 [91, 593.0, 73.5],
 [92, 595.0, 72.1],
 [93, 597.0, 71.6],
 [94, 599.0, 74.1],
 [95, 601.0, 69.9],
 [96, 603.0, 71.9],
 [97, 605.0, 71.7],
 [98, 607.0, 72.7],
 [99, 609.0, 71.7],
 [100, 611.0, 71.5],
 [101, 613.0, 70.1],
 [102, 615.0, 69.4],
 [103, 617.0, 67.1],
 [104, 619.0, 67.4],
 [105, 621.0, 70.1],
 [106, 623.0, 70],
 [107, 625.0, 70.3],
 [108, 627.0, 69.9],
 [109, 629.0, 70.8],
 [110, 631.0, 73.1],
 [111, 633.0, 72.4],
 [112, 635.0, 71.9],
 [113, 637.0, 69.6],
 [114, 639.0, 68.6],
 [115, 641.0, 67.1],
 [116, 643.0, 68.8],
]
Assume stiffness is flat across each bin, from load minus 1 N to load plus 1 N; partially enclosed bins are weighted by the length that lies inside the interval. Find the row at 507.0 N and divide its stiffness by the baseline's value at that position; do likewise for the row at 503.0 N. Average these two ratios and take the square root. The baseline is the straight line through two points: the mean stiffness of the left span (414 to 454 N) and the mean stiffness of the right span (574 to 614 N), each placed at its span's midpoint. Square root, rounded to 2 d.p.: 0.88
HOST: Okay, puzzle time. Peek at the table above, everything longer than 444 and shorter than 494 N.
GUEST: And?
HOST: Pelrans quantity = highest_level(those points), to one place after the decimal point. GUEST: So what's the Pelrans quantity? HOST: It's 77.1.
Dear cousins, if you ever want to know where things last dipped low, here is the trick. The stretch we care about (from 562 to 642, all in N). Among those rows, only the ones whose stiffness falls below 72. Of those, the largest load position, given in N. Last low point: 641.0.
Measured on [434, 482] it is 481.0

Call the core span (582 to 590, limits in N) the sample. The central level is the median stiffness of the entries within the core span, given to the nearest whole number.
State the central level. 73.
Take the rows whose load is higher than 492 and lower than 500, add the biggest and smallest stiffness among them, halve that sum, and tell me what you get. 71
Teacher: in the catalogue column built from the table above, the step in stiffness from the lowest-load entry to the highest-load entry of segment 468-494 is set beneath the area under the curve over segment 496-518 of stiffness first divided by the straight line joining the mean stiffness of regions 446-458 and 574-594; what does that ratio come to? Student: -7.3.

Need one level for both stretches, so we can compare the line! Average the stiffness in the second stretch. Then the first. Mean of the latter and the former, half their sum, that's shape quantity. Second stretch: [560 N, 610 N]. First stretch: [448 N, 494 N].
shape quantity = 73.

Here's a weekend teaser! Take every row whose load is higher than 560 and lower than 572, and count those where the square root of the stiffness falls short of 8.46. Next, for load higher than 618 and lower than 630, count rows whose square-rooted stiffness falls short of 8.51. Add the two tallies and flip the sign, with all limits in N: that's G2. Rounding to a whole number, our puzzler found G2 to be -10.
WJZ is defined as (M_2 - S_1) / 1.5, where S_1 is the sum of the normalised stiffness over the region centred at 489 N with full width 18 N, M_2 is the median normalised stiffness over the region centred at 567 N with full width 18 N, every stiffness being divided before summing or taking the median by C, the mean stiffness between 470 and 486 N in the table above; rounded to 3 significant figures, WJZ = -5.22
